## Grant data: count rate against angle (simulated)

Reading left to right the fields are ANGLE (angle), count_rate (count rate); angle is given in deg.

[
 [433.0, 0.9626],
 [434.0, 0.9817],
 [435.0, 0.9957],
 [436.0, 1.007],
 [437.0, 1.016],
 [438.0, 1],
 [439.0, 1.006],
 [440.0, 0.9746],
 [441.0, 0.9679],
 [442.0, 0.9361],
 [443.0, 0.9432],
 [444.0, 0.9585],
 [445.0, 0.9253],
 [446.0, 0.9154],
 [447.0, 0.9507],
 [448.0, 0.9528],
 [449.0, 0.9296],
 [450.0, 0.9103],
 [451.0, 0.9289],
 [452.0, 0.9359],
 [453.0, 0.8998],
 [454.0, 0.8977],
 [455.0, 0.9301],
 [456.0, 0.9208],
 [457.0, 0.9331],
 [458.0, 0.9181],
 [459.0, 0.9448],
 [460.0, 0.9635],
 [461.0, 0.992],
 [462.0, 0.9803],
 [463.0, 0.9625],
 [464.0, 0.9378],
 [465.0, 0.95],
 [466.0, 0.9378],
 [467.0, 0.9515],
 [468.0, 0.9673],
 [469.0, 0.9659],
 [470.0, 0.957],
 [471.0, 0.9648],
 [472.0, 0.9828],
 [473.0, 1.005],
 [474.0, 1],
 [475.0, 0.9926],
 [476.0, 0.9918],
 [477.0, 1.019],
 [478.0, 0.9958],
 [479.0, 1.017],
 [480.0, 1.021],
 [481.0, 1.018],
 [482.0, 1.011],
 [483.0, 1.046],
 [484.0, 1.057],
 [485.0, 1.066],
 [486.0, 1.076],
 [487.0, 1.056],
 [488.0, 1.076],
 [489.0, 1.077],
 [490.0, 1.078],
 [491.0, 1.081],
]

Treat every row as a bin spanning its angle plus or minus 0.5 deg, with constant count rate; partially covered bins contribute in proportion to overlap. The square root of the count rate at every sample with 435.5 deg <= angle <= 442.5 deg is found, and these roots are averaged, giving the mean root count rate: 0.99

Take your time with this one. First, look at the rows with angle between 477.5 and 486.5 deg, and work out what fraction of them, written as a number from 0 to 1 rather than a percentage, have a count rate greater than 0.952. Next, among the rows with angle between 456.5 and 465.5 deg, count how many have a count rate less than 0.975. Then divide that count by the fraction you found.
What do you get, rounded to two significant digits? 7.0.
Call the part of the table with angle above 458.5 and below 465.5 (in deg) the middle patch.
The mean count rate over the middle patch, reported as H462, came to 0.96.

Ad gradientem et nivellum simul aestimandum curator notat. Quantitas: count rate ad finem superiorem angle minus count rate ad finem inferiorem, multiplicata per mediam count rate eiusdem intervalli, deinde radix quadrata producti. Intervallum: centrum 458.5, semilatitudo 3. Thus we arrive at 0.26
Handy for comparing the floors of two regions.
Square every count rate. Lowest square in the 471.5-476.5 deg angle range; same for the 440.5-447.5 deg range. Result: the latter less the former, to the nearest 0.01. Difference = -0.13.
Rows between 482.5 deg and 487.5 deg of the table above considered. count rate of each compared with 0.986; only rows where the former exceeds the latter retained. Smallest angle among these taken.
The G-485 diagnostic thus 483.0 deg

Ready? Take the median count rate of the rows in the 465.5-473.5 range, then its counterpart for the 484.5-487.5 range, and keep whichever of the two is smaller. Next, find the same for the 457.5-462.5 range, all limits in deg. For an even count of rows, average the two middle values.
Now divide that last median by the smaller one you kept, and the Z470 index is 1.00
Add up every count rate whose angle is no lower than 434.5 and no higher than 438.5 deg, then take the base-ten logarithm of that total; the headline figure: 0.604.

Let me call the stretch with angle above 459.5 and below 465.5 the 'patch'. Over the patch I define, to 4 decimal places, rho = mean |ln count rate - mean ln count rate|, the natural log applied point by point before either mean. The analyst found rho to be 0.0150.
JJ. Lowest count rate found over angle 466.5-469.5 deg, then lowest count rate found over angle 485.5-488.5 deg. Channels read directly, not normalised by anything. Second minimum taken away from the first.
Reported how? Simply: -0.10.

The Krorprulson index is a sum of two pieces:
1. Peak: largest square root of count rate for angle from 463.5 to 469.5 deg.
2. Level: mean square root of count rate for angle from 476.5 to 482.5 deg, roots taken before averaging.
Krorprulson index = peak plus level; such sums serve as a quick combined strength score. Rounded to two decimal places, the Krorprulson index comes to 1.99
